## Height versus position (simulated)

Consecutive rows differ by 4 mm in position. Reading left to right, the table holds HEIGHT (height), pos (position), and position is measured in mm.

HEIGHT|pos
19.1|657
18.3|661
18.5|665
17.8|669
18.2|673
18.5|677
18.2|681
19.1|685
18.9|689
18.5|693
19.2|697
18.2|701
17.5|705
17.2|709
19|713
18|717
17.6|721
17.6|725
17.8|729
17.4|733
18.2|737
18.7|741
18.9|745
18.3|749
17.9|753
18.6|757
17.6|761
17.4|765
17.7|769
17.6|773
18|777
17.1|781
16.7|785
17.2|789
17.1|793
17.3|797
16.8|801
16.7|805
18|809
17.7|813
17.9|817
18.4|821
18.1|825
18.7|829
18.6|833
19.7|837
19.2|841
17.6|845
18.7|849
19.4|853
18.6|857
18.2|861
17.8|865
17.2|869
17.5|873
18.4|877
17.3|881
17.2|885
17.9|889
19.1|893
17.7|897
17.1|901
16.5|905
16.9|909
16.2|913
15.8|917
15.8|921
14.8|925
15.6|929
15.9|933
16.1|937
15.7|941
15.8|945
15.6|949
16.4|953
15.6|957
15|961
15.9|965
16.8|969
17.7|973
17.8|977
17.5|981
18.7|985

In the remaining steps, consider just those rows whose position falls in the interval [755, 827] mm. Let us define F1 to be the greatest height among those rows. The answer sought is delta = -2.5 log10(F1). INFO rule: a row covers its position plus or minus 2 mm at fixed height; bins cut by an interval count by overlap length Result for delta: -3.17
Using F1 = 18.6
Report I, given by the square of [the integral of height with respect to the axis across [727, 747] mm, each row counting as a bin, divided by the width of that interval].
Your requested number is 331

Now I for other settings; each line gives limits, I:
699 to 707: 319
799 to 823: 309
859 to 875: 312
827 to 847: 352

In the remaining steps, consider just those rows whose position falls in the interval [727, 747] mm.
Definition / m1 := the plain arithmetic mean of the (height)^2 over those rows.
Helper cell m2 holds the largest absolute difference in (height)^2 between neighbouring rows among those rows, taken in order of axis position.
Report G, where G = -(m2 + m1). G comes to -360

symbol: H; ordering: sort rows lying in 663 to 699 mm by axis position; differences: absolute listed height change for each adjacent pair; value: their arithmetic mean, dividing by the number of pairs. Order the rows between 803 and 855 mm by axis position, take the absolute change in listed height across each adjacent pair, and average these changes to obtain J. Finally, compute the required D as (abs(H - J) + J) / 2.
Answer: 0.45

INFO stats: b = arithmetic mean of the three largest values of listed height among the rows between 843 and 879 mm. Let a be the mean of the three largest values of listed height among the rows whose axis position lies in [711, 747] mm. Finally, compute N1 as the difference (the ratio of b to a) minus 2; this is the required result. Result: -0.998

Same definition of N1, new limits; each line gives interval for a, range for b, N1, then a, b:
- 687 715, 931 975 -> -1.109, 19.0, 17.0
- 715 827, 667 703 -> -0.982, 18.7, 19.1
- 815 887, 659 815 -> -1.017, 19.4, 19.1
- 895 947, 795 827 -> -0.946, 17.2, 18.2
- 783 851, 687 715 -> -1.009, 19.2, 19.0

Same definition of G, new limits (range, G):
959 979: -309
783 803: -307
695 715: -398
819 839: -392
